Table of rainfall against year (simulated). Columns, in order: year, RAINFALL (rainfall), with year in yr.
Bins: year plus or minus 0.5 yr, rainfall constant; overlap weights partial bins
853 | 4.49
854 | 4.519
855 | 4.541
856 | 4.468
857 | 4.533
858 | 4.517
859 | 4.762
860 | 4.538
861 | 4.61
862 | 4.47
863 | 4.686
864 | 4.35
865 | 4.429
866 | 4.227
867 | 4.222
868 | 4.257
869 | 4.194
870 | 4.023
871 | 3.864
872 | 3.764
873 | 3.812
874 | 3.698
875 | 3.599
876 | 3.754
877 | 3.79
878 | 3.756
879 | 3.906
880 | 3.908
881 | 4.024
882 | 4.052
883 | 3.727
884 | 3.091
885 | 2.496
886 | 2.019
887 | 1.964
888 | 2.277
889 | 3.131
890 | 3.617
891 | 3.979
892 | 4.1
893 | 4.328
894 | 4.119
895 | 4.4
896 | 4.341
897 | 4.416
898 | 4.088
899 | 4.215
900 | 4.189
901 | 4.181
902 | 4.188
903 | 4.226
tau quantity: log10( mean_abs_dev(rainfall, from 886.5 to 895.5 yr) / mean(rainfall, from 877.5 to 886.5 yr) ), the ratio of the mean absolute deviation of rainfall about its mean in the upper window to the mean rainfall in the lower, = -0.7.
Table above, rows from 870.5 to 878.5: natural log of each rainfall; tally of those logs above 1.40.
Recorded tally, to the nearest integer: 0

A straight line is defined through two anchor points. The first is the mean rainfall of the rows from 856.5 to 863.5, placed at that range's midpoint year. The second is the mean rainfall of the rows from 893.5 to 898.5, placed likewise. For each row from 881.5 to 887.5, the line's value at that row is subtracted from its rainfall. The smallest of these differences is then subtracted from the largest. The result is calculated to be 2.0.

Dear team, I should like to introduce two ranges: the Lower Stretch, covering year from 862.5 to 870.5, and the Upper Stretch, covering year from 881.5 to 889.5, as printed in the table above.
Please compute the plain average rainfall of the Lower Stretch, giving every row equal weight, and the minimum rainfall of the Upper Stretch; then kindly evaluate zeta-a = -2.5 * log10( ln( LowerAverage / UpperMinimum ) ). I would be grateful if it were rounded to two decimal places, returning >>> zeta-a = 0.27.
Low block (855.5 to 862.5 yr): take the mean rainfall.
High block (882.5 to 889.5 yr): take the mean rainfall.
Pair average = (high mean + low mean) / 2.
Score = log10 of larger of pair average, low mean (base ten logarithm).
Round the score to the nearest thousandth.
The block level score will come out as 0.659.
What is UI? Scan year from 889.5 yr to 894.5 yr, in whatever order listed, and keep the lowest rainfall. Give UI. 3.617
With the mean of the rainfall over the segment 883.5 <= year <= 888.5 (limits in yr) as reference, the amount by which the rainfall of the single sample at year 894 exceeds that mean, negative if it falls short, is 1.75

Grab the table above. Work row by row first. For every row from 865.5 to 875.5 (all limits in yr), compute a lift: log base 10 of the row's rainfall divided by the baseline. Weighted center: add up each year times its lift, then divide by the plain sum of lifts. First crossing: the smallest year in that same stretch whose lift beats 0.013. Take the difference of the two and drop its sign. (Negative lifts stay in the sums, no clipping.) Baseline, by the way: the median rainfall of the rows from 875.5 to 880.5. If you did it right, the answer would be 0.7 yr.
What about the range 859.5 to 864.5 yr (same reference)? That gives 1.9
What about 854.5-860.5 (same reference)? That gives 2.6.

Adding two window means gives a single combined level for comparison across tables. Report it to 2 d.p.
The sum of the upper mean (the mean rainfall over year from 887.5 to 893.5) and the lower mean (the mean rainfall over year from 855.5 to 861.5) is 8.14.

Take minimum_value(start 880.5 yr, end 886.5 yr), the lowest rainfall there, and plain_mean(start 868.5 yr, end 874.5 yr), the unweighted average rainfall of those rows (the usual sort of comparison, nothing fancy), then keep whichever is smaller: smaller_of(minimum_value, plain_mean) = 2.02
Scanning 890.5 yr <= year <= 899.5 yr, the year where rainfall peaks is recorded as 897 yr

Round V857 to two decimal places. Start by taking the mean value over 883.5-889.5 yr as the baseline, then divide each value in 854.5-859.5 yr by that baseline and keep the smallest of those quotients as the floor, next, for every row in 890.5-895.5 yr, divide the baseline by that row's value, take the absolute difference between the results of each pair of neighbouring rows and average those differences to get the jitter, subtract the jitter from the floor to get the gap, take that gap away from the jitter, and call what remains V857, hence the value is -1.73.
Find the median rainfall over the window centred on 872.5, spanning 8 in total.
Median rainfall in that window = 3.79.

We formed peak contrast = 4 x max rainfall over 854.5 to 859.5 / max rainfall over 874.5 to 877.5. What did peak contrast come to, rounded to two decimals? 5.03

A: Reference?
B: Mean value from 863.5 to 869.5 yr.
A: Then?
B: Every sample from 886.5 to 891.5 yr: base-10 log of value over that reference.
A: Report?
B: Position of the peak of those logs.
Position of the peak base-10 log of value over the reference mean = 891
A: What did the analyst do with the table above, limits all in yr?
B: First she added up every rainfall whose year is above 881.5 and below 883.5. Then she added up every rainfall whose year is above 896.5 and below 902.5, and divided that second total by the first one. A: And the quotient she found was 3.25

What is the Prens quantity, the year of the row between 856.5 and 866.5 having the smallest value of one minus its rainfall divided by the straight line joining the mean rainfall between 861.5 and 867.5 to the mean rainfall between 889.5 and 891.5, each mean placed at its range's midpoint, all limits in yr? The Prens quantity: 863 yr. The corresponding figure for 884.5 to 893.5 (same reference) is 893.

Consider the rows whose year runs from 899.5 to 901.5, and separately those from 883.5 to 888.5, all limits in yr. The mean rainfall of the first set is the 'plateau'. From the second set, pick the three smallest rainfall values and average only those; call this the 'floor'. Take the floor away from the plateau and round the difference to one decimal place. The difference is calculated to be 2.1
